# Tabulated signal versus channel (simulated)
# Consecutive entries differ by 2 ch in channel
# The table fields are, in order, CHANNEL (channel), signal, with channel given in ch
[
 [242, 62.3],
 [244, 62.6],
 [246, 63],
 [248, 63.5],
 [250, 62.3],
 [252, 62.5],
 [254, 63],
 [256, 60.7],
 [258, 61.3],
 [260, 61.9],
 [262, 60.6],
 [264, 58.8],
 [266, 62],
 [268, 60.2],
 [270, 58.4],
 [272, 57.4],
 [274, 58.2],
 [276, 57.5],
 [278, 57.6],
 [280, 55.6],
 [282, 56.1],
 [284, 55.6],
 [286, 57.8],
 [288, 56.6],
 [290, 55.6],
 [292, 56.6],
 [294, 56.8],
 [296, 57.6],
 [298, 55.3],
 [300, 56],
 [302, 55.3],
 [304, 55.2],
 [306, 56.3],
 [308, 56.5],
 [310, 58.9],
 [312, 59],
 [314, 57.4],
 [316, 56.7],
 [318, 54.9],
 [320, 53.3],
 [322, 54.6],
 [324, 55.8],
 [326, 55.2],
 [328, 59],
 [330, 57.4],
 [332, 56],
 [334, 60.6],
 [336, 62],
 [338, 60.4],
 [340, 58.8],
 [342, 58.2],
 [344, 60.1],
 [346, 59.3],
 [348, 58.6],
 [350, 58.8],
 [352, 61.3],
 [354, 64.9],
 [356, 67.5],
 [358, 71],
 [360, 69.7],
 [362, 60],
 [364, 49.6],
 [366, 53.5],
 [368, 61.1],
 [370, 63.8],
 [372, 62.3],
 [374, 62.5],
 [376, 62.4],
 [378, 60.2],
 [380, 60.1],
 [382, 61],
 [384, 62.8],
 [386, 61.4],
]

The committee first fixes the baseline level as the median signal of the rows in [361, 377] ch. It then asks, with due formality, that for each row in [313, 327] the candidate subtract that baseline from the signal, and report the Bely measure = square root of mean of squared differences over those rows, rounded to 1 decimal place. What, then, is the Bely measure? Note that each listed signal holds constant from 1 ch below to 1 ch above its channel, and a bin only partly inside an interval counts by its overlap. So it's 6.4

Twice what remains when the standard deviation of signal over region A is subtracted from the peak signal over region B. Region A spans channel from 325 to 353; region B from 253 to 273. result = 122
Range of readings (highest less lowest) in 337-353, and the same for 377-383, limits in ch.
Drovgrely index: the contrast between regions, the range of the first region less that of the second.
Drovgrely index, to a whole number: 2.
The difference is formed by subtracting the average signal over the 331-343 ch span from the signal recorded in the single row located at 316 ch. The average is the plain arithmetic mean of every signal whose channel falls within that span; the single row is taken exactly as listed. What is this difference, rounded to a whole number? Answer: -3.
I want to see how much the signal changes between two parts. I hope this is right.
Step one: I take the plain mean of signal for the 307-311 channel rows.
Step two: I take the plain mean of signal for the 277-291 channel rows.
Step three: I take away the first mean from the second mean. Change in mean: -1.3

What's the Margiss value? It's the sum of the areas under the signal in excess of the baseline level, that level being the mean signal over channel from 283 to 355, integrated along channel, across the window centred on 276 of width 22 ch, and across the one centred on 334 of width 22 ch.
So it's 27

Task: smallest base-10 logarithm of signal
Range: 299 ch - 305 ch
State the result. 1.74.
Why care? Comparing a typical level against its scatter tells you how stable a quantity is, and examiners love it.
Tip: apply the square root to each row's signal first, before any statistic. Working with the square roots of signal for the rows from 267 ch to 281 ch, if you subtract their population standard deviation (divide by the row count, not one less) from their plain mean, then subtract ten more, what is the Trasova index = -2.5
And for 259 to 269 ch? -2.3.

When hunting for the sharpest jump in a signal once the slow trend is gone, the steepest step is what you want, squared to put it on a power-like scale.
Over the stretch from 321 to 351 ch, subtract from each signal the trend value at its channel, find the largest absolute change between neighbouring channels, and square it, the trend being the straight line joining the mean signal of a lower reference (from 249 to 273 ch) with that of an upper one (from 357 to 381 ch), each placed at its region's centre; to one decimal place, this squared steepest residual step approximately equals 21.1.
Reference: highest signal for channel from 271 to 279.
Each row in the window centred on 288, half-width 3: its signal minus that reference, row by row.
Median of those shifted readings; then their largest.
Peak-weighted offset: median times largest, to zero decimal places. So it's 1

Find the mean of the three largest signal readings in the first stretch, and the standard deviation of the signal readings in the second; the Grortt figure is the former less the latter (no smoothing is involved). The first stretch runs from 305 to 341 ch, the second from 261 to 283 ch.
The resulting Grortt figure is 59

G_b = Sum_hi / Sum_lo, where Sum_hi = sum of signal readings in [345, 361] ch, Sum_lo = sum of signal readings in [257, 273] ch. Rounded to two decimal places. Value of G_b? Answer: 1.06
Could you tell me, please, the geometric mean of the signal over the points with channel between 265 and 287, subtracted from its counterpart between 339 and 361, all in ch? 5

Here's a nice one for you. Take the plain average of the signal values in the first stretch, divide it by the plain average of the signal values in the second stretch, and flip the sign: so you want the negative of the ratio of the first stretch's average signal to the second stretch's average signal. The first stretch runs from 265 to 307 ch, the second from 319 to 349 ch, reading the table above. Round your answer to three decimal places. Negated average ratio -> -0.984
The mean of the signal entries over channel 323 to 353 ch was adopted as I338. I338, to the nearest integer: 59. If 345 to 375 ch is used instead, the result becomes 62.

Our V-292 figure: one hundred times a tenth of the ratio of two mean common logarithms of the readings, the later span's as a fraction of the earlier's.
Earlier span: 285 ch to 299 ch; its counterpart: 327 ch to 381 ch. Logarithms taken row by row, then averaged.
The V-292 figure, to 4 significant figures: 10.17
